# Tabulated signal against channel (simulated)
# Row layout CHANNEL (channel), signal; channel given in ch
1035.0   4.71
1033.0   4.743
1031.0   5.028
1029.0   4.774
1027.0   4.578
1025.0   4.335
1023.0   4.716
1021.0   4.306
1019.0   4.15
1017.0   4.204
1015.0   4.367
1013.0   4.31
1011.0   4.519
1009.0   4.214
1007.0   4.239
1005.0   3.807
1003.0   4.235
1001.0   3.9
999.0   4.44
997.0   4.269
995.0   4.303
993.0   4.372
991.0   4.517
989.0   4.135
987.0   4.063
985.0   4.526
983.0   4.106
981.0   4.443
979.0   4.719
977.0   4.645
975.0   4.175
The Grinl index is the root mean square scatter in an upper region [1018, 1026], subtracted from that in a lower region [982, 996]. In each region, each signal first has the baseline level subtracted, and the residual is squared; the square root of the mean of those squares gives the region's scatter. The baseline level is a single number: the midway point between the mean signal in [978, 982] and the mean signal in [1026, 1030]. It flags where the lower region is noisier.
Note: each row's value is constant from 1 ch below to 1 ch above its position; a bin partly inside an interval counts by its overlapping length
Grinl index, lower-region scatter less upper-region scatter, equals 0.057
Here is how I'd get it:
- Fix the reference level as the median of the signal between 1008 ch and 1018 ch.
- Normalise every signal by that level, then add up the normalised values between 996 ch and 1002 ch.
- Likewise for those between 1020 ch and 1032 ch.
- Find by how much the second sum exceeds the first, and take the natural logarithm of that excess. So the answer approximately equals 1.3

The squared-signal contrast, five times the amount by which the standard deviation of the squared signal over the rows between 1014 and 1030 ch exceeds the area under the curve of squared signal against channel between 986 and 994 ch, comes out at -721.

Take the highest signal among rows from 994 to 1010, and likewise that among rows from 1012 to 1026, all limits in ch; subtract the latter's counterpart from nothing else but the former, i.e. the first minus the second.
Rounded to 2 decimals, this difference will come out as -0.28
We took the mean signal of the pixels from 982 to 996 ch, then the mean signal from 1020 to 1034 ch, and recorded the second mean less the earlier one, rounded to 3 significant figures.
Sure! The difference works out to 0.351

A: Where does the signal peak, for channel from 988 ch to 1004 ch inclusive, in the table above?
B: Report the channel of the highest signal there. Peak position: 991.0 ch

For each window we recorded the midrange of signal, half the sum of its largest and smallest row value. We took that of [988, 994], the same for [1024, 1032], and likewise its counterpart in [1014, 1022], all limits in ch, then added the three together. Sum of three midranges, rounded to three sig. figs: 13.3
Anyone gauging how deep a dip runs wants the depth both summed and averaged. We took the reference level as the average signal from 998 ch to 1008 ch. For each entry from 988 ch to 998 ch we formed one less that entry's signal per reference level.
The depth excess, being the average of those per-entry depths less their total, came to 0.19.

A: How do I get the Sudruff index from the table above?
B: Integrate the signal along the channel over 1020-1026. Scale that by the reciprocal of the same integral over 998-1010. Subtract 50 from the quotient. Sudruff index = -49.5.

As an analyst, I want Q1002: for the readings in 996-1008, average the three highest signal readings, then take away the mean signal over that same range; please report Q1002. 0.17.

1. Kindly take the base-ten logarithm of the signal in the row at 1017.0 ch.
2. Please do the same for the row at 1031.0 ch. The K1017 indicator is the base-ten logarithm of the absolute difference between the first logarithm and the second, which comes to -1.1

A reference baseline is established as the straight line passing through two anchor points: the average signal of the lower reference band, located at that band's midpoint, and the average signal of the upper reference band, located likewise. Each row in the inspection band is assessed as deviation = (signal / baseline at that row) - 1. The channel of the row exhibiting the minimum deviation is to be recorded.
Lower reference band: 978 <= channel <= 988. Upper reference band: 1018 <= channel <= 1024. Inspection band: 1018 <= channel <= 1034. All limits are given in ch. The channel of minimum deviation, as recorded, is 1019.0 ch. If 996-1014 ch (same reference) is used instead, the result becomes 1005.0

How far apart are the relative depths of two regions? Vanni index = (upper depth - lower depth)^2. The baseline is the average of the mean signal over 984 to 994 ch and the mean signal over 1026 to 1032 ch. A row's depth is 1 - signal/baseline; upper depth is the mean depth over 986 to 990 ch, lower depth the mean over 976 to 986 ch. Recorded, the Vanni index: 0.007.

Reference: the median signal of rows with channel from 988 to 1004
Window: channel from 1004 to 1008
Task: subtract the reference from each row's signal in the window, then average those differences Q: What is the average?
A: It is -0.26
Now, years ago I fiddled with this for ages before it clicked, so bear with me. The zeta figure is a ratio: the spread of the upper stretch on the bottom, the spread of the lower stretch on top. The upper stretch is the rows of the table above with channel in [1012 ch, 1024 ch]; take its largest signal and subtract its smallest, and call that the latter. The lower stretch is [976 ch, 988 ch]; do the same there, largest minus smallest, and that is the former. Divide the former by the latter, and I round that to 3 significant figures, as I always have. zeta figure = 1.16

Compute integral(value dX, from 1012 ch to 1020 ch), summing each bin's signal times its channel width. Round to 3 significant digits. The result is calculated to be 34.1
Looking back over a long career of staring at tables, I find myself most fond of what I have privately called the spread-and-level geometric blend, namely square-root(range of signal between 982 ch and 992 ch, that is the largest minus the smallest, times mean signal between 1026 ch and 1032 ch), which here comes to 1.5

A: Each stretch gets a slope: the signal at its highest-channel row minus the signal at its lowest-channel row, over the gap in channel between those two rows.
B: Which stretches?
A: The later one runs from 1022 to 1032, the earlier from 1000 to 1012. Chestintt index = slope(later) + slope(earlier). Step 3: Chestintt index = 0.10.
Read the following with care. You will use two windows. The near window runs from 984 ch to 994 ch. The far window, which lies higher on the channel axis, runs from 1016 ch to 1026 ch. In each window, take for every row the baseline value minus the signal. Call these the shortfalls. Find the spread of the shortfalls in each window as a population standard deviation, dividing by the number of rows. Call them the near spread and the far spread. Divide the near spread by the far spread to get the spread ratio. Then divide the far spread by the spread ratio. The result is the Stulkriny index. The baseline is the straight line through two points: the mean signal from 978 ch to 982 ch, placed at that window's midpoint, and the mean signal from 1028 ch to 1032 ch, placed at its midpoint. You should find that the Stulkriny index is 0.19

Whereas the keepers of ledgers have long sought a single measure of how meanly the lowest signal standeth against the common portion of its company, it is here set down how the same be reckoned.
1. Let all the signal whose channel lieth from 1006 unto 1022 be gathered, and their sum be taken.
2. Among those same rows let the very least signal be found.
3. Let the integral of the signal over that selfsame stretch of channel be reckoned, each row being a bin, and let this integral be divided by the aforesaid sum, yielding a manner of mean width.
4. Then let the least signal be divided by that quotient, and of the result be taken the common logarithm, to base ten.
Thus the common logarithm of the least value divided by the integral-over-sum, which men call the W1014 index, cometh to 0.317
